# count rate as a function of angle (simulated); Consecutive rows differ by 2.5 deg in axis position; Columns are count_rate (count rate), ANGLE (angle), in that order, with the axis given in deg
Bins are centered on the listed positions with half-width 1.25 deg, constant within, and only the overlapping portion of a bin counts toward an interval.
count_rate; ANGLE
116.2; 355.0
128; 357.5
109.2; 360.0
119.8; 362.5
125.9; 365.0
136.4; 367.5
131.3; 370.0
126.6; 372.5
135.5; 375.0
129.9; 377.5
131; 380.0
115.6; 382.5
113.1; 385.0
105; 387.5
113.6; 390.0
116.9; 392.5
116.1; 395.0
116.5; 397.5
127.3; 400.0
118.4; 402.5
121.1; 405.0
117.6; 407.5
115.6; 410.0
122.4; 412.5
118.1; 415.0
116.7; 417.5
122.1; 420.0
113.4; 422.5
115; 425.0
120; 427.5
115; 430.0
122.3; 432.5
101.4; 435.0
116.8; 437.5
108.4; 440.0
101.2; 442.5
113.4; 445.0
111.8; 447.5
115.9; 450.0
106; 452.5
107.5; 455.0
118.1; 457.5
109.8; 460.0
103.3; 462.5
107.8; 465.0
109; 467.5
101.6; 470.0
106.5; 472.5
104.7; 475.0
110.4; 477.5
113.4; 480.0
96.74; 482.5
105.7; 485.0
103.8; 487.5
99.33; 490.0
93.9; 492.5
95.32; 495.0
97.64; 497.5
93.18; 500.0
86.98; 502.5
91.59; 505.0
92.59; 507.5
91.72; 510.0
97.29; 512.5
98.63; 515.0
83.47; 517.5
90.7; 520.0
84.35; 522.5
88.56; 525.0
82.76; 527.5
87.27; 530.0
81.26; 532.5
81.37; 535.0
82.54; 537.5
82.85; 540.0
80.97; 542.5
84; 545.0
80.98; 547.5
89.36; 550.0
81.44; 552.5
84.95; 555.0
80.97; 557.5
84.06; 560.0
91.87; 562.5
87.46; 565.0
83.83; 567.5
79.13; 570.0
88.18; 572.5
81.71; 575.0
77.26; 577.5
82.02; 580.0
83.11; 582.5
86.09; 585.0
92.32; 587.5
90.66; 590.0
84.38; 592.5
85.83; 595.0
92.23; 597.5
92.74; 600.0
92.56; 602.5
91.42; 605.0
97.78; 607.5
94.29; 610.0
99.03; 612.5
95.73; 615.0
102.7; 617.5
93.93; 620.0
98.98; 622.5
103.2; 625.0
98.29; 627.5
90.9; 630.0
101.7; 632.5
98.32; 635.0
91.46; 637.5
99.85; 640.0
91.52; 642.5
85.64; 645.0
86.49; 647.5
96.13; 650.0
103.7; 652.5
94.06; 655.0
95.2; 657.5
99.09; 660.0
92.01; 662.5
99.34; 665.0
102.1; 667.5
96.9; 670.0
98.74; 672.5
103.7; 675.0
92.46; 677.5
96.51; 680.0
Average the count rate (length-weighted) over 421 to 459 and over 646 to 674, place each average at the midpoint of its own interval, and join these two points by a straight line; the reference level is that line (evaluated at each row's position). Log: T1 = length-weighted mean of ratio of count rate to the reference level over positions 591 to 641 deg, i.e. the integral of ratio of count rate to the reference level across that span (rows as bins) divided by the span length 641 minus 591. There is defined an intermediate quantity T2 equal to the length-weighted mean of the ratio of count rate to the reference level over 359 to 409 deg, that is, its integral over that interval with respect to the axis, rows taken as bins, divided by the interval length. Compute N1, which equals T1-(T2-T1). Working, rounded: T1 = 0.95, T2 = 1.04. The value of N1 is 0.87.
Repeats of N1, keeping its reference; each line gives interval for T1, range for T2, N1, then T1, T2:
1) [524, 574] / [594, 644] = 0.65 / 0.80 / 0.96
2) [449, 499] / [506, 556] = 1.10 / 0.96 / 0.82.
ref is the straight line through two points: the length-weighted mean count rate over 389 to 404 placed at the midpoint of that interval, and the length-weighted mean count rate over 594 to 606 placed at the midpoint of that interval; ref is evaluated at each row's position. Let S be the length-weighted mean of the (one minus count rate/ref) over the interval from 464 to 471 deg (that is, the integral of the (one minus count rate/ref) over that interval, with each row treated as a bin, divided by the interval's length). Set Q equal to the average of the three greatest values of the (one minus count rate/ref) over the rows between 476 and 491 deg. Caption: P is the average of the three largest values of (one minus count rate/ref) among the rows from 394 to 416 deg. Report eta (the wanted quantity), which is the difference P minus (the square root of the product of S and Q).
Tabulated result -0.02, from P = 0.01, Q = 0.06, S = 0.02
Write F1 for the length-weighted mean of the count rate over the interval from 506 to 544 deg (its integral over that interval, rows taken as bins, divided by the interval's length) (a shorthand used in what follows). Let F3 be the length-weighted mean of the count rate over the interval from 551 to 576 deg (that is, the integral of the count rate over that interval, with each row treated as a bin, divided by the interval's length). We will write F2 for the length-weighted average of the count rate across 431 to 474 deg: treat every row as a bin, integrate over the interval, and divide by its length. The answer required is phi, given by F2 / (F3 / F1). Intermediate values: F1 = 87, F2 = 109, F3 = 84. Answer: 113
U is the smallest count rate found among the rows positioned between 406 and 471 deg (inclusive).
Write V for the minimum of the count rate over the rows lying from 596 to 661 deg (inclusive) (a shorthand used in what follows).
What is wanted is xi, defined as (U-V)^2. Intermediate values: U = 101.2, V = 85.64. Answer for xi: 242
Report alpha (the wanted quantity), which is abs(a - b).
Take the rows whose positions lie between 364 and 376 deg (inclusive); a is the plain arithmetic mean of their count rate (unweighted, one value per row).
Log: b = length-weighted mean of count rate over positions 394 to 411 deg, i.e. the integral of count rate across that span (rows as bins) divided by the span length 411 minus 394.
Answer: 12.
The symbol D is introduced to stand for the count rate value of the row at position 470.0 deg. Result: 101.6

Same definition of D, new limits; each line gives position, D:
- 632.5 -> 101.7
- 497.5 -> 97.64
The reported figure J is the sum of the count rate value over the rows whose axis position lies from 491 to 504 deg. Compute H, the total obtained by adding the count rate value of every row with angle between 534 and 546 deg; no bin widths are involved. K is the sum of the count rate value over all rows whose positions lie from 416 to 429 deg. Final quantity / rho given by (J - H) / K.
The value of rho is 0.09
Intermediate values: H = 412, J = 467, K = 587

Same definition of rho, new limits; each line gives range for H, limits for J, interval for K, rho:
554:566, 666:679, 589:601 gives 0.14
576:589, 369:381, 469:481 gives 0.44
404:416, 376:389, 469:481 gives 0.00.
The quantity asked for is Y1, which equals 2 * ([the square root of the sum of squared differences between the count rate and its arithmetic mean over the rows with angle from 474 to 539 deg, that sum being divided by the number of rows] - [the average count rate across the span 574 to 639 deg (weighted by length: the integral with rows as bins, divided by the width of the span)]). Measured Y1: -167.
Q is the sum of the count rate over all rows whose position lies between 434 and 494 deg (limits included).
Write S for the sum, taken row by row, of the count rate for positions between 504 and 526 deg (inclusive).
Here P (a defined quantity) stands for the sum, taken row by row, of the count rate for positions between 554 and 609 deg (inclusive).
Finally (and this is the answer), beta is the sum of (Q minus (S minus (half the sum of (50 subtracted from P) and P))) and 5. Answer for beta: 3638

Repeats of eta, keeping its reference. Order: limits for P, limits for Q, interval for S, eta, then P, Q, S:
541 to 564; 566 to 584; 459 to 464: 0.11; 0.17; 0.16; 0.03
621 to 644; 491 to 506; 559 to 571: -0.18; -0.06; 0.13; 0.11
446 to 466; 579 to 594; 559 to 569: -0.06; 0.04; 0.11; 0.10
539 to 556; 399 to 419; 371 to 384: 0.16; 0.17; 0.00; -0.06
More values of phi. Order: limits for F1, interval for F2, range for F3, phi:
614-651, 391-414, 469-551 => 123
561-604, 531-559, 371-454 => 61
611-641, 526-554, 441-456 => 74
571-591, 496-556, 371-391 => 61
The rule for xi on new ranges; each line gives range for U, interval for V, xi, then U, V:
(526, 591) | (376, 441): 583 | 77.26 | 101.4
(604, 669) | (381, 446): 242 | 85.64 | 101.2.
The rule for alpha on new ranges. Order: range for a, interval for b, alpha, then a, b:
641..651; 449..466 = 20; 90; 110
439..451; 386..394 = 2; 110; 112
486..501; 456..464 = 13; 97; 110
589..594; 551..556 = 4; 88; 83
